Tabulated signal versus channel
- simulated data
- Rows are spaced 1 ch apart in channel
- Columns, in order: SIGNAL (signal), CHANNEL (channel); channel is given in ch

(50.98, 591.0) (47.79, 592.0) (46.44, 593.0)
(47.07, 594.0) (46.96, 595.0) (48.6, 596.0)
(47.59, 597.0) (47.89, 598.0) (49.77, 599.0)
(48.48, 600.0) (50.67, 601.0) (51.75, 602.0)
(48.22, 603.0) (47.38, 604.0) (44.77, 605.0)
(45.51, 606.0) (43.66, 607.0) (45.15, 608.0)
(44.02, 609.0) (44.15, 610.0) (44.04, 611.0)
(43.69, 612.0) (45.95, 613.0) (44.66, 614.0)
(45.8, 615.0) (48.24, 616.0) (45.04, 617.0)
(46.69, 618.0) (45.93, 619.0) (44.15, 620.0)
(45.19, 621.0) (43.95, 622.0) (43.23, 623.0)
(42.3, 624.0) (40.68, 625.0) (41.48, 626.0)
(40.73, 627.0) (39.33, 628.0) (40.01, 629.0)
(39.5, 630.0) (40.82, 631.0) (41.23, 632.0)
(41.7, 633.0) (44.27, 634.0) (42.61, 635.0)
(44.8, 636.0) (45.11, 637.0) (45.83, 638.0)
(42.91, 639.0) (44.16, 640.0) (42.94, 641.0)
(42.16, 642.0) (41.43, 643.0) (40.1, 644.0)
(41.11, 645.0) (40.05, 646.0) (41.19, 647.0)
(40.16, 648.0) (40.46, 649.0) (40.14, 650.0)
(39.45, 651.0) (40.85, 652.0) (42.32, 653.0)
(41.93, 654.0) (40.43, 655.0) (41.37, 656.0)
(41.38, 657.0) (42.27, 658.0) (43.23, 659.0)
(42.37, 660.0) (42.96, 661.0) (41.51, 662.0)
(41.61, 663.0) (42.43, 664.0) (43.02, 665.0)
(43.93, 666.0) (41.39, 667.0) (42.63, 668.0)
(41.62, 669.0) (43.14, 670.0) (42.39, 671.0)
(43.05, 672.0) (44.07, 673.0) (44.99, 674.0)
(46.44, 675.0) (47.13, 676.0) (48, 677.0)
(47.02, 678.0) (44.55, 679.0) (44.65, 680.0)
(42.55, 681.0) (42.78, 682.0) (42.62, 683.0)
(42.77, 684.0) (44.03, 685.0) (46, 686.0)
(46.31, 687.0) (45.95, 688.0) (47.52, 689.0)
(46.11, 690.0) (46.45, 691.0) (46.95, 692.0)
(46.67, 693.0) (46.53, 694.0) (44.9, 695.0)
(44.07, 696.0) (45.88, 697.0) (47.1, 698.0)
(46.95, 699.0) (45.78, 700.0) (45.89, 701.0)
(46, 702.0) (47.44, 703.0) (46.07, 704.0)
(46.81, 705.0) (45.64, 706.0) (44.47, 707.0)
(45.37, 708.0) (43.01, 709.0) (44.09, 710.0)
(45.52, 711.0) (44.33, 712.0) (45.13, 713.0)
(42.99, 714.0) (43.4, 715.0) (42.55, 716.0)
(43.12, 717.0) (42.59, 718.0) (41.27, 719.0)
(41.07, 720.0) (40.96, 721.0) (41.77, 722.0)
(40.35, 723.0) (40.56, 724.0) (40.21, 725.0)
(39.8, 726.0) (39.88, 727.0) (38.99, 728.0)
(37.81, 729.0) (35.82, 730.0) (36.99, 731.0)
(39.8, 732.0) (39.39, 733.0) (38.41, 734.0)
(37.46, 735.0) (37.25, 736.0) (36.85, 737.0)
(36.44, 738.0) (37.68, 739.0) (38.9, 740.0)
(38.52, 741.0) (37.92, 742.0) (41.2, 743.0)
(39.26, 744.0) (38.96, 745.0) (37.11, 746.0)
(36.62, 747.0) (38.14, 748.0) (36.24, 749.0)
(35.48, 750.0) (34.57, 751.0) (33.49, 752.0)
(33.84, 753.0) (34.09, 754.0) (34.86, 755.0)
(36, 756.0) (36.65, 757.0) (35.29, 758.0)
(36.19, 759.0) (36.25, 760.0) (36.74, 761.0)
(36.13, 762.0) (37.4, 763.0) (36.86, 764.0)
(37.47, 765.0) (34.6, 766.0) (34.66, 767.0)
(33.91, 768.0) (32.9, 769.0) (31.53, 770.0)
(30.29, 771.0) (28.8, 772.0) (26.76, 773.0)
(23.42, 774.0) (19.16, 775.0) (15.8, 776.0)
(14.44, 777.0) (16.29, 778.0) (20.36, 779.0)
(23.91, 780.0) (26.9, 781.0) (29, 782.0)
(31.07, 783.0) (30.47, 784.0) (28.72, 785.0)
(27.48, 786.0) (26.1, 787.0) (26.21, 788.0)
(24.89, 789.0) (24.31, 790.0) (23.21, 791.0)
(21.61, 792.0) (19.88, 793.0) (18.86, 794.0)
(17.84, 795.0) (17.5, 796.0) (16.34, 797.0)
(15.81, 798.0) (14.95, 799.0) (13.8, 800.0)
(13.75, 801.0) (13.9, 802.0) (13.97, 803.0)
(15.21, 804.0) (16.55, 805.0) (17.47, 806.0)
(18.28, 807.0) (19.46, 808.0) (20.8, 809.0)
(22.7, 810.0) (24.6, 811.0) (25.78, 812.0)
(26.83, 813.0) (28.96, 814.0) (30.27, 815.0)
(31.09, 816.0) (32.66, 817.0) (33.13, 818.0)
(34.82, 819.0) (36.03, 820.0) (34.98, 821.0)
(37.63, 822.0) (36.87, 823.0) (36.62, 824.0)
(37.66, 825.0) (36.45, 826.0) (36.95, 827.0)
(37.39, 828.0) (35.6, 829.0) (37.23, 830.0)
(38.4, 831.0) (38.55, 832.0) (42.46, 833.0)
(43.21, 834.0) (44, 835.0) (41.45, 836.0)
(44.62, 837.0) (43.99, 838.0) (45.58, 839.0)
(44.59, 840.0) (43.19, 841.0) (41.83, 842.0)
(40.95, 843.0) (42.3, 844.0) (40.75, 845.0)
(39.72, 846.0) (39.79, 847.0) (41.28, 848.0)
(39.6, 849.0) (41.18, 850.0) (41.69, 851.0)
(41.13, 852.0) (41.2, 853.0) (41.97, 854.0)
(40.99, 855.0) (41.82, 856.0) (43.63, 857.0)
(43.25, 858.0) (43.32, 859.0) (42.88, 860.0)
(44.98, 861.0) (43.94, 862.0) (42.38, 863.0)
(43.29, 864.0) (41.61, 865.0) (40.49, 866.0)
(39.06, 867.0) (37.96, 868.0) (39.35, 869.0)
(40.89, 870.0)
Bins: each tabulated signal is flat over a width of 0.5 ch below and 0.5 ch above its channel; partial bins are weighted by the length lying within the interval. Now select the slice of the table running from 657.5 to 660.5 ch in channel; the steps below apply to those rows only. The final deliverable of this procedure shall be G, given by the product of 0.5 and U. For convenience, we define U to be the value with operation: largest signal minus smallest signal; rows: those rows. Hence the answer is 0.5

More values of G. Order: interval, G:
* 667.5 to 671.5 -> 0.8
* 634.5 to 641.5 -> 1.6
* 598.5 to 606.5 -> 3.5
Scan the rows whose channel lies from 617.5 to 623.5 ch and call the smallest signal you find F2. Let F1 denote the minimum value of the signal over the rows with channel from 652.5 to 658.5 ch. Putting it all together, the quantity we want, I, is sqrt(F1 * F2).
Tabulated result 41.8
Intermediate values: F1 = 40.43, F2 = 43.23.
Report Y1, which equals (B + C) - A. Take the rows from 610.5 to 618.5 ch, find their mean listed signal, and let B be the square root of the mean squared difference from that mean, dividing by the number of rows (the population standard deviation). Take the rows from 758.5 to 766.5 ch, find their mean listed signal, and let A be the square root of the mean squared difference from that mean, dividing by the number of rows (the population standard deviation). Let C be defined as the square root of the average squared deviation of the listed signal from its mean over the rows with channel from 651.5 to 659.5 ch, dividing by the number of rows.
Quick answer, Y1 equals 1.4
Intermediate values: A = 0.9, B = 1.4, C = 0.8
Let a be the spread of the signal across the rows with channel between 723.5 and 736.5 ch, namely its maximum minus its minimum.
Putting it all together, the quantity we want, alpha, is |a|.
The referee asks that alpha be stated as 4.7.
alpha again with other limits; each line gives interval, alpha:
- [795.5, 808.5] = 5.7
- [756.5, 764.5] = 2.1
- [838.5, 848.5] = 5.9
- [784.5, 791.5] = 5.5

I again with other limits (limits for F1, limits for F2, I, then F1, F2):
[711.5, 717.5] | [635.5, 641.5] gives 42.7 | 42.55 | 42.91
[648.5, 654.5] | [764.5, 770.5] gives 35.3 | 39.45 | 31.53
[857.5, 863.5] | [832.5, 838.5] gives 41.9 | 42.38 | 41.45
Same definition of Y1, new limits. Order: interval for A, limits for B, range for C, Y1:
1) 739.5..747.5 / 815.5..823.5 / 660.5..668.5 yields 1.6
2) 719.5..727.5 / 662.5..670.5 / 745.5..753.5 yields 1.7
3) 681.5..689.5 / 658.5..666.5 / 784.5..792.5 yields 1.1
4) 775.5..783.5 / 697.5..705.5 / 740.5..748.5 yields -4.1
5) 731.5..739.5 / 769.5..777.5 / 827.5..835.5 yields 8.0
